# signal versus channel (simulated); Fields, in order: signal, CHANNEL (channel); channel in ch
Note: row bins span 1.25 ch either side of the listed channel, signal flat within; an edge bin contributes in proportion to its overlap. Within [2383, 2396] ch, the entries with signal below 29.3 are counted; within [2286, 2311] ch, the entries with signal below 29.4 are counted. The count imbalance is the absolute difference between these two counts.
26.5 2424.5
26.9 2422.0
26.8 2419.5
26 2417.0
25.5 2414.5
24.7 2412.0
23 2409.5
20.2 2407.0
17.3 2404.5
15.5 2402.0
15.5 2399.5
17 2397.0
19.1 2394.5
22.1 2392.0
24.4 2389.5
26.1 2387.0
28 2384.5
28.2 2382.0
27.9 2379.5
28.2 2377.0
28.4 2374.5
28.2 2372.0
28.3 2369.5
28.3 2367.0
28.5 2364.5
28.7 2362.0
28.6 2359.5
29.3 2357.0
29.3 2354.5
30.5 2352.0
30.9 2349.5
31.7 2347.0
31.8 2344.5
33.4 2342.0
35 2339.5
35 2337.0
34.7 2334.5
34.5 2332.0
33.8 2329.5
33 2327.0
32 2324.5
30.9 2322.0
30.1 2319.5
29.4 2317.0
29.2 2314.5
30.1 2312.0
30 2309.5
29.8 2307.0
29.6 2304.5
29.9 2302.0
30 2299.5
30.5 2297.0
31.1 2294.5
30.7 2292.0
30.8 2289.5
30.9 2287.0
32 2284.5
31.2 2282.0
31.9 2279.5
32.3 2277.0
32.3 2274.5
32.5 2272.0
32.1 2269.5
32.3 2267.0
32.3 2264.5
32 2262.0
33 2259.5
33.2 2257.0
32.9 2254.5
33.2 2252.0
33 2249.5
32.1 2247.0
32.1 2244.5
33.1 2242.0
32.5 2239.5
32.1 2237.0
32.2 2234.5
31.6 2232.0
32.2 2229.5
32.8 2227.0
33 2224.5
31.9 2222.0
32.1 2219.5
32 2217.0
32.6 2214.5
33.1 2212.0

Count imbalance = 5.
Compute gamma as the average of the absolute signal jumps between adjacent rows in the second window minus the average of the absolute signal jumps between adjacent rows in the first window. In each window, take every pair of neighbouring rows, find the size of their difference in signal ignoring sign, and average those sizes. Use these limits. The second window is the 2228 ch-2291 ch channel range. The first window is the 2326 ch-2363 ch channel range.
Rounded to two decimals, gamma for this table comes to -0.17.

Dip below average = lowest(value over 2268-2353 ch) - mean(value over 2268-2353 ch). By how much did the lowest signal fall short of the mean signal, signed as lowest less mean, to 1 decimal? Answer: -2.4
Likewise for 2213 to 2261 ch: -0.9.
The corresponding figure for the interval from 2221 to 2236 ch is -0.7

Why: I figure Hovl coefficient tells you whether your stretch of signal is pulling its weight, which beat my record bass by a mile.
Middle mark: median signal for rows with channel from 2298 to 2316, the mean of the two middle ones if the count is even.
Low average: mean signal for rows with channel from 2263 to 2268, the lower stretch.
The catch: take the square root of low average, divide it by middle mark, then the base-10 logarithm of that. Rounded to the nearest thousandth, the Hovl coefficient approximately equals -0.721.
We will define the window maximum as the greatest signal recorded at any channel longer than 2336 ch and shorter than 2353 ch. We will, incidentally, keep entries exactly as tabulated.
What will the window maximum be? 35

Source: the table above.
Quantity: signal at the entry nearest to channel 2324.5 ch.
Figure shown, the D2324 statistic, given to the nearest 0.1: 32.0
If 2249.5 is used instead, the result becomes 33.0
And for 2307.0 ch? 29.8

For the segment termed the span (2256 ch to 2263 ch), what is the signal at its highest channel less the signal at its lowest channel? -1.20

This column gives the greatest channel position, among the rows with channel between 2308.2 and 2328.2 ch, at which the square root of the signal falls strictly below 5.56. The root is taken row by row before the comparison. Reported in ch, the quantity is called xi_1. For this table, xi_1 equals 2322.0 ch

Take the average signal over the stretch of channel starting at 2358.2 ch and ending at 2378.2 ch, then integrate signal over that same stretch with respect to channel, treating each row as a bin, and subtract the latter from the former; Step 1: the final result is -540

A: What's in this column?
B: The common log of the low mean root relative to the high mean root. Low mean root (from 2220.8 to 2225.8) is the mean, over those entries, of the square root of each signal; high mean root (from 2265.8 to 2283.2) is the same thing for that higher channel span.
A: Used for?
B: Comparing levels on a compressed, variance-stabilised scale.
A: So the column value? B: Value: 0.00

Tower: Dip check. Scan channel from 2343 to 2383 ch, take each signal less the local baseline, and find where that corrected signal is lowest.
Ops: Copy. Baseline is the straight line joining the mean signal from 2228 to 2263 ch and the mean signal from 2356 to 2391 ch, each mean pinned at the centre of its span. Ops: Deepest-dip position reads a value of 2367.0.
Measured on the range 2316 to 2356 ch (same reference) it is 2317.0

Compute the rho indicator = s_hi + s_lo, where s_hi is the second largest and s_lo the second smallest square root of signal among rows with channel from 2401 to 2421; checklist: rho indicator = 9.26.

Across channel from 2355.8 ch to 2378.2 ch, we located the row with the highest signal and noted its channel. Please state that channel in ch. 2357.0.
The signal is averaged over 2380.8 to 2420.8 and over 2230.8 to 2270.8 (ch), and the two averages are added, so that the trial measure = 55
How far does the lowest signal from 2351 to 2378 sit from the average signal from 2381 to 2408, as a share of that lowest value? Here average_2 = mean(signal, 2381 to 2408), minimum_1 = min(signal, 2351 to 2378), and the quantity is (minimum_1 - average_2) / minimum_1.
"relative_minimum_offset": 0.25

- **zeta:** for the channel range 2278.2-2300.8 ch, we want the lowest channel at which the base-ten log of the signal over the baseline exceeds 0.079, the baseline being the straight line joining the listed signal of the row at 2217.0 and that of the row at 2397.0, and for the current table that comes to 2284.5 ch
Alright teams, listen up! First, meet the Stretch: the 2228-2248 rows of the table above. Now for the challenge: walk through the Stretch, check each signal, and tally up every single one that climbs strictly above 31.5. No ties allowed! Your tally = 8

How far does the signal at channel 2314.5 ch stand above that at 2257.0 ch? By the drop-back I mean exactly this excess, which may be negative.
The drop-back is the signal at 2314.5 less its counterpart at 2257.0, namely -4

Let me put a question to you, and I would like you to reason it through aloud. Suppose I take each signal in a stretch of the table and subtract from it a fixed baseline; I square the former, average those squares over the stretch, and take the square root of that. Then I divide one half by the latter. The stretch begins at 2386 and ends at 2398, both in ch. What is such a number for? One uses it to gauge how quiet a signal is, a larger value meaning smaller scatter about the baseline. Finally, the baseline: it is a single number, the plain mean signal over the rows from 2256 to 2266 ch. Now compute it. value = 0.0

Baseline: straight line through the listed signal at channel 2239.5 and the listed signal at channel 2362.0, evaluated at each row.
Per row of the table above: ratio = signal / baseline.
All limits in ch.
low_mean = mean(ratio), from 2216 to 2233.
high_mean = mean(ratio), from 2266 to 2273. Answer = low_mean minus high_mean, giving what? 0.0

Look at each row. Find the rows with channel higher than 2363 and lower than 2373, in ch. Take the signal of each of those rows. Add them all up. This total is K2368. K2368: 113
